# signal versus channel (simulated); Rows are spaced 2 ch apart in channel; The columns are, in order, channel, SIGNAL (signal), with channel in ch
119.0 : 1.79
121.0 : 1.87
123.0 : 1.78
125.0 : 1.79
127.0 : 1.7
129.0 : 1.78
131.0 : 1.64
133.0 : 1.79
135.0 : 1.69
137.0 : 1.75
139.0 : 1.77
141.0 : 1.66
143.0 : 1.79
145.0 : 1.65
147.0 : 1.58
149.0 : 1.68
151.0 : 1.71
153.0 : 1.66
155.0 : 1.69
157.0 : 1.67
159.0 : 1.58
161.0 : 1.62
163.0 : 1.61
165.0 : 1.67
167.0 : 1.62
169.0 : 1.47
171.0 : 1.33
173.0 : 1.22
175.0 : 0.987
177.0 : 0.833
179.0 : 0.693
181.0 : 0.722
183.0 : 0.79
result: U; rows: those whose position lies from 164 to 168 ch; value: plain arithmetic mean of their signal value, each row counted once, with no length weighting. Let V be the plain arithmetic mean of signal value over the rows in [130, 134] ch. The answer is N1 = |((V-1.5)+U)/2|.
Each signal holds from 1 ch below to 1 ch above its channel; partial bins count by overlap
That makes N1 0.930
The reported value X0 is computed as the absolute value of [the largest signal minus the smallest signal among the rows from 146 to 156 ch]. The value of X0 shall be 0.13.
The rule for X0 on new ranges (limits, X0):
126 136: 0.15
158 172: 0.34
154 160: 0.11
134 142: 0.11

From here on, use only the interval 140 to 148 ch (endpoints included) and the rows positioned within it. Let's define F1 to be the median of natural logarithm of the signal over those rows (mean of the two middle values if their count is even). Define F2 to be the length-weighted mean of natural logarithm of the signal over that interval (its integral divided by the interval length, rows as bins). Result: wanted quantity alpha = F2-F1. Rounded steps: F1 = 0.504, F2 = 0.512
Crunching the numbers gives 0.008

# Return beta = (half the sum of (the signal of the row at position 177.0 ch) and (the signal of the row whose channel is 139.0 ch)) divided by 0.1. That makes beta 13.0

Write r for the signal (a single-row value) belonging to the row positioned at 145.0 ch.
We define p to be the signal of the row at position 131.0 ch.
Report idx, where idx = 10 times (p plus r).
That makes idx 33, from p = 1.64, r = 1.65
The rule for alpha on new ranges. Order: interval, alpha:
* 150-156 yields -0.002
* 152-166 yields -0.011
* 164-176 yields -0.027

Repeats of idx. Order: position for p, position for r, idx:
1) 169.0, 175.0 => 25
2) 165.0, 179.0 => 24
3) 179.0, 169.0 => 22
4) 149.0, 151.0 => 34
